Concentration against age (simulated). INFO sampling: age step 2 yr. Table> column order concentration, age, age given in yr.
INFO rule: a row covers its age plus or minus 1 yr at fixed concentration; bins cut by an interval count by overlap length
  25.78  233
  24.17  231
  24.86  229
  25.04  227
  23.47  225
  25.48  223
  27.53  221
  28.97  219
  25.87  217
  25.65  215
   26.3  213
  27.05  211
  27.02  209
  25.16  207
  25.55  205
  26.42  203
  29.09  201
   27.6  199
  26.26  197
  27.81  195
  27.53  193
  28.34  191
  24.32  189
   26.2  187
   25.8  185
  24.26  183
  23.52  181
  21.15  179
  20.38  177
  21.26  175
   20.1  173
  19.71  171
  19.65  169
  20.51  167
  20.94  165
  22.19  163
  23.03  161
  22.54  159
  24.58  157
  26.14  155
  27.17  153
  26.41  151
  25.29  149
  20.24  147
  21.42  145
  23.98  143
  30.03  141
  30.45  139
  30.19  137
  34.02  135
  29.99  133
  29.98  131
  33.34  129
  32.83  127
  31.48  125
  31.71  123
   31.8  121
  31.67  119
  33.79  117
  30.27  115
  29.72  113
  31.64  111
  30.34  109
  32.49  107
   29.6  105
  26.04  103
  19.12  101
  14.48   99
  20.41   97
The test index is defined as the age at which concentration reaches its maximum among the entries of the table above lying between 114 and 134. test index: 117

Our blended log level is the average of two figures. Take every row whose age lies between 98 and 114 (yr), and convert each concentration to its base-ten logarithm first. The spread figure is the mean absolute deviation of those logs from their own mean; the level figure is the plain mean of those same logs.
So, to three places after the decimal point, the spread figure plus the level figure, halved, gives 0.754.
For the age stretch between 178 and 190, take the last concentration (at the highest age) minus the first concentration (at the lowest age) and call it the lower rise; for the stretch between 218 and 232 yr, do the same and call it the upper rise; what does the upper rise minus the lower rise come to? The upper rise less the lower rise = -8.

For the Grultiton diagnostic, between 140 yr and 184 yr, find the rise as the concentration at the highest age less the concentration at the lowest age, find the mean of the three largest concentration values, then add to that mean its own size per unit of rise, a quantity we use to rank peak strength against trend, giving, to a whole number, 23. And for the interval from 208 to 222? 82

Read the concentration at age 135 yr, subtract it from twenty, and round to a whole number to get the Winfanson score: -14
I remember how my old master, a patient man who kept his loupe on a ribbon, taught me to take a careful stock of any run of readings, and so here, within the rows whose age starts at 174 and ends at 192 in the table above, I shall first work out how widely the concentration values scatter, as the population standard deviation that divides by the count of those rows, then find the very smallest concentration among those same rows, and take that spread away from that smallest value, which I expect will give 18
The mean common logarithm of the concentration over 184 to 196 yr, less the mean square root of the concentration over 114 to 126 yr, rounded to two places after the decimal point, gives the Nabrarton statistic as -4.21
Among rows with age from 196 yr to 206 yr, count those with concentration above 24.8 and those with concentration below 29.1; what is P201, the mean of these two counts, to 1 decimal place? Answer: 5.0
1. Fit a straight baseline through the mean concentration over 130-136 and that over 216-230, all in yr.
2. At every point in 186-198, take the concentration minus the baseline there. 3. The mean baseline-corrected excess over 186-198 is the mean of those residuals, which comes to -1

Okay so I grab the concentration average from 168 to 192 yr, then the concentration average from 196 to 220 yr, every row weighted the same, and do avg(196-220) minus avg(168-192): 4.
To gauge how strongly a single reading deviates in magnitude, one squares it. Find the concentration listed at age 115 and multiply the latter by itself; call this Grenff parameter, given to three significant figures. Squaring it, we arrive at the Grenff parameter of 916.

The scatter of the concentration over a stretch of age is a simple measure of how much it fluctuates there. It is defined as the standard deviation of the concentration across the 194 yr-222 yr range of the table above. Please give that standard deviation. 1.2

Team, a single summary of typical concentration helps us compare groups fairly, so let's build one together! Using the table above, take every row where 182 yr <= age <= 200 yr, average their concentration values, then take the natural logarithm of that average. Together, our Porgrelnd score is 3.28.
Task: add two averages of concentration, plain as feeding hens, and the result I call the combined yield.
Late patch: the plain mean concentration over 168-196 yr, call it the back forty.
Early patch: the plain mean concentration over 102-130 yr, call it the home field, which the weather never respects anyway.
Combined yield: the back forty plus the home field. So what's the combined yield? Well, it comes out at 54.8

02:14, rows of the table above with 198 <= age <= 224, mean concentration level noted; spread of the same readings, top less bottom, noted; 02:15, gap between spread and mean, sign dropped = 23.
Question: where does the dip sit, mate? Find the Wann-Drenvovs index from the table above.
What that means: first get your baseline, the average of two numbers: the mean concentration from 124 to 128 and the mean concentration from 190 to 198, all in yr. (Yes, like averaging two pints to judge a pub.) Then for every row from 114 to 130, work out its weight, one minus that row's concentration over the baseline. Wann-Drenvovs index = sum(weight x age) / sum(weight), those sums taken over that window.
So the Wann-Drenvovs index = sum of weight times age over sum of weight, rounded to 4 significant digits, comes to 122.9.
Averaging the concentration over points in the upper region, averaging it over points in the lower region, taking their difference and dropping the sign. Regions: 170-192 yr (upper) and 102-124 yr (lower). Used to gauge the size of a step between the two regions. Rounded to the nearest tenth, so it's 7.6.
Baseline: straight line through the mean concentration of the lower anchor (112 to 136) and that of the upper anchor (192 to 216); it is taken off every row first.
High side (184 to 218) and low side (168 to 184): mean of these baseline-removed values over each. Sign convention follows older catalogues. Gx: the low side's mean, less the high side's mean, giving -6.9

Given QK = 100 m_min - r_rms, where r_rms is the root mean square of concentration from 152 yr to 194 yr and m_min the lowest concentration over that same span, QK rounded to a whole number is 1942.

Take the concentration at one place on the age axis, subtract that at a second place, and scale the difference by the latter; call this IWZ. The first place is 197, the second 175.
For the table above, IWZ 0.24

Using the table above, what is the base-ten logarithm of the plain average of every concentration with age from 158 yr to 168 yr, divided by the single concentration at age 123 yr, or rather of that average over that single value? -0.16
